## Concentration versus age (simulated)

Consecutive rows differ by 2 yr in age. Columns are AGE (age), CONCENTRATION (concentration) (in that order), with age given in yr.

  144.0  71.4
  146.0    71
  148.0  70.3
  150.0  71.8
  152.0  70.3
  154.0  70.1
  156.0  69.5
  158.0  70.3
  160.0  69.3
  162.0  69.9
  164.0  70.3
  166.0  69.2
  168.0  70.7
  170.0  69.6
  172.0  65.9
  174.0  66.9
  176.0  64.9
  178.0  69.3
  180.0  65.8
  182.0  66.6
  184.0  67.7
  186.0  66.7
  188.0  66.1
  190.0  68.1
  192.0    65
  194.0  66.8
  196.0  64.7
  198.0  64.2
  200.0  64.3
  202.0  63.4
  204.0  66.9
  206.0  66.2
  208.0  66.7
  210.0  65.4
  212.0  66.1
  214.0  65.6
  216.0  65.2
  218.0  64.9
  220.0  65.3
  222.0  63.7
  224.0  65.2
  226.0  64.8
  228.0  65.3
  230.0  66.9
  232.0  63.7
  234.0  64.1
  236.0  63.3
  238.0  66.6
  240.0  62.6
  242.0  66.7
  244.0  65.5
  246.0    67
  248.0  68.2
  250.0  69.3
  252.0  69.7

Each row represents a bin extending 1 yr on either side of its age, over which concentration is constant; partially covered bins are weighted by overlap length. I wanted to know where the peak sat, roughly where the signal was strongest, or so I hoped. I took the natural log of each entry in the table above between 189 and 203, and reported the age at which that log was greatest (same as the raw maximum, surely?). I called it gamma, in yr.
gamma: 190.0 yr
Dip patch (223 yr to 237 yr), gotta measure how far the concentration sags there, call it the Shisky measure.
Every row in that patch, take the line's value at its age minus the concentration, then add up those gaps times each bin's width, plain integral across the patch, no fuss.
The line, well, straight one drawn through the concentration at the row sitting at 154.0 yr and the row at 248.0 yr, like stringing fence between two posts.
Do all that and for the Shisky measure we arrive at 53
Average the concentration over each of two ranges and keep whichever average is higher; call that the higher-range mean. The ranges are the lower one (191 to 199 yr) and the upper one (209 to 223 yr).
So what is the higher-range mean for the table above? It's 65.2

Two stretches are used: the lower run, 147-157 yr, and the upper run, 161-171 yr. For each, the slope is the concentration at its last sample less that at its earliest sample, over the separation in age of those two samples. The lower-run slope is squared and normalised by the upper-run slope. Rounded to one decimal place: -0.3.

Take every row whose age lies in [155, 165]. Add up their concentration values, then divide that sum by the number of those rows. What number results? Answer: 69.9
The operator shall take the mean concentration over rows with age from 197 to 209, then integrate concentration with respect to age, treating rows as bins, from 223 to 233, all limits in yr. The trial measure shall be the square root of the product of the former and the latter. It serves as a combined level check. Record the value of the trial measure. 206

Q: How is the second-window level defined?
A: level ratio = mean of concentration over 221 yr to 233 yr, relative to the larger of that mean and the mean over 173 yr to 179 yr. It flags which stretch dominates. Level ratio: 0.969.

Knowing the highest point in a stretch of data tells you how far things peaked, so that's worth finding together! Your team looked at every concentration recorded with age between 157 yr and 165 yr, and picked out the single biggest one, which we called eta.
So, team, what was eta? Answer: 70.3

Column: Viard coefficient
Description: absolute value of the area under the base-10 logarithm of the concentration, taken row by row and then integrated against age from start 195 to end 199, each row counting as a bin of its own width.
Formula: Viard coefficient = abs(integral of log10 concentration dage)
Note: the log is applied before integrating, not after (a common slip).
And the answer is 7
